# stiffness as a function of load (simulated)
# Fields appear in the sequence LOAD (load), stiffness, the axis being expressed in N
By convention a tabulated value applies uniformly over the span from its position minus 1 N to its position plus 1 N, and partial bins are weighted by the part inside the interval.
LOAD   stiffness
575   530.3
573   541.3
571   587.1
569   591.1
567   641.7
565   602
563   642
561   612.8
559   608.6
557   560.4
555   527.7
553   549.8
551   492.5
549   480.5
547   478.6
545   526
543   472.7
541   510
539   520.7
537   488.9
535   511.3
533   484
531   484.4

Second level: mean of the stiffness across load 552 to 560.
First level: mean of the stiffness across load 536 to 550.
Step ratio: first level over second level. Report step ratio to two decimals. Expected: 0.88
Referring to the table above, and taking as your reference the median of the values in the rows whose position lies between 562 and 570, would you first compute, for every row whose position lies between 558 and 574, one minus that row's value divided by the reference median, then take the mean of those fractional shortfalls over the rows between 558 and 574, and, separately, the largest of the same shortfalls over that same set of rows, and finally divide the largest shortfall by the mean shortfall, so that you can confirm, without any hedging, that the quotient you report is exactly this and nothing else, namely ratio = 4.3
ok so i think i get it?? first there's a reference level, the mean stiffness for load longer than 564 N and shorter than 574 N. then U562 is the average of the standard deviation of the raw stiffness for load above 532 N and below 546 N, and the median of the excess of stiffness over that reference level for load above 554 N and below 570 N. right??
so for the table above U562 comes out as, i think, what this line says 16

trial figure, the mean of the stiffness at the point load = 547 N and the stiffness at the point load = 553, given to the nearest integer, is 514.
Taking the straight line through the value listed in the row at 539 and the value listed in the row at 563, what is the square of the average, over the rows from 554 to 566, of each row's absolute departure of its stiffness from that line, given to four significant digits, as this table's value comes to 1196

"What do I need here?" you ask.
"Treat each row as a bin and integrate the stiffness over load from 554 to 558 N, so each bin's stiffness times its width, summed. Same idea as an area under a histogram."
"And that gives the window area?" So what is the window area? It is 2176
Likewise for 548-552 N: 1946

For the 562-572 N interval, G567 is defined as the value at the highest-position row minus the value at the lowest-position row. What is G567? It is -55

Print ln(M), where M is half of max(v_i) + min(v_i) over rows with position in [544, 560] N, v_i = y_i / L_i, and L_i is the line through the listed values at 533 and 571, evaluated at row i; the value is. 0.00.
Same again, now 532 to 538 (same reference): 0.02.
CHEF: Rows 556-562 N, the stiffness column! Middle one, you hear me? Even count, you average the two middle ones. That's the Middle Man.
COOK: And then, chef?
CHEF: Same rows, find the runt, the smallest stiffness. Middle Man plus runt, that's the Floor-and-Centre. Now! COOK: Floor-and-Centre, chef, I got 1169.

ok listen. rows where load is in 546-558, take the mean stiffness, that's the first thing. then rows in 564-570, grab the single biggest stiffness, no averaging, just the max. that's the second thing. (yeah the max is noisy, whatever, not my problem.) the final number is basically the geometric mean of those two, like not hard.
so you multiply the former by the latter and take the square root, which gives 575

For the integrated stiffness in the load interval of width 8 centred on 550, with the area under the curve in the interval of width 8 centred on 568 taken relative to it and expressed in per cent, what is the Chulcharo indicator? 121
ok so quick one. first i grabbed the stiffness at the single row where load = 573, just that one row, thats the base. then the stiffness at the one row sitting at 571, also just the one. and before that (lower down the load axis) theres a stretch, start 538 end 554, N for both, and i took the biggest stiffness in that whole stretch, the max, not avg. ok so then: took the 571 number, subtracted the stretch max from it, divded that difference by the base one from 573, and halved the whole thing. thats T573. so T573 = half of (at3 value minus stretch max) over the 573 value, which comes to 0.034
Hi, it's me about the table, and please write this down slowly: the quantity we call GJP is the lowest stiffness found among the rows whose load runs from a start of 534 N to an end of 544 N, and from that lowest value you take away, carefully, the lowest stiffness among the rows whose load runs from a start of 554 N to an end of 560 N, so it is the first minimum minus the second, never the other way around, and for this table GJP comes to -55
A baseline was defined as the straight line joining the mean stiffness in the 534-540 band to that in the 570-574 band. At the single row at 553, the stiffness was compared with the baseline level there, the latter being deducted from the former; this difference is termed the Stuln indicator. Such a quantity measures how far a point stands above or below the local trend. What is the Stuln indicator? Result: 17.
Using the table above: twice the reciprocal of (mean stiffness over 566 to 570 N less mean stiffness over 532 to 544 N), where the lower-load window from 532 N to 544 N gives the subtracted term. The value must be 0.0169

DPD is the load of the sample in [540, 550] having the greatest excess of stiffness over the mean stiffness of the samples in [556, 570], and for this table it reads 545 N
